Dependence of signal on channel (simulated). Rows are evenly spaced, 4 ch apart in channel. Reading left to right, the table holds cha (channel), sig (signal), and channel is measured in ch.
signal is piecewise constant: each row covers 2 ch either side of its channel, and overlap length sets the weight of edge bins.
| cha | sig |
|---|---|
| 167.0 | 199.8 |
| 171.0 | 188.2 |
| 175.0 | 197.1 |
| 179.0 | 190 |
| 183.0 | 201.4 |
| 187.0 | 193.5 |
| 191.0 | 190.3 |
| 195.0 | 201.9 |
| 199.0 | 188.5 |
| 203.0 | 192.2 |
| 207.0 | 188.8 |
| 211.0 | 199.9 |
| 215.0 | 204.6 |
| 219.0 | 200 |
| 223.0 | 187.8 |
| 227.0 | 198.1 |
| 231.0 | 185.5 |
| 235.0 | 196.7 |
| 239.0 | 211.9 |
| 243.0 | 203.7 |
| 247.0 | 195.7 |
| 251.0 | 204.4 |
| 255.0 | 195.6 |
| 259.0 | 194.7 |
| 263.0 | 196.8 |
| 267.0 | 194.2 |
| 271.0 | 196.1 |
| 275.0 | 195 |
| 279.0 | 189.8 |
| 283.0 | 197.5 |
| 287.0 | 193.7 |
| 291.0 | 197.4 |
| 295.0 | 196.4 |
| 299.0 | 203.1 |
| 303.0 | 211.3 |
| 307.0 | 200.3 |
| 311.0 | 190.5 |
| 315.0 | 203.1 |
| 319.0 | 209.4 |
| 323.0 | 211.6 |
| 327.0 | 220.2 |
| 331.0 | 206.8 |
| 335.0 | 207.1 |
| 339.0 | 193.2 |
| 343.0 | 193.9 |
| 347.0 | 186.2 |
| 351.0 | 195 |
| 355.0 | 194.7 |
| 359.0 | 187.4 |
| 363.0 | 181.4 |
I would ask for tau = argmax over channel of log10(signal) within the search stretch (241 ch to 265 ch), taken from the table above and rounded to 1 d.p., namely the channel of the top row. 251.0 ch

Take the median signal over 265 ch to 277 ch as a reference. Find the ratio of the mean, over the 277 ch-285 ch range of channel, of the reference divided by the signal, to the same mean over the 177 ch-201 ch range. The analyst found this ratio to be 1.00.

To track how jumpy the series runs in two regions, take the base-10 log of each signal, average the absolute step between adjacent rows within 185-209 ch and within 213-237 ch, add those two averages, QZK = 0.0387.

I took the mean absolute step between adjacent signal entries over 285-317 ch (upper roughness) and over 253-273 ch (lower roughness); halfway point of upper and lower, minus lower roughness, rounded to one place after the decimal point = 2.8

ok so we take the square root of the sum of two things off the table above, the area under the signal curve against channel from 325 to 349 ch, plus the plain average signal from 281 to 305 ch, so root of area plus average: 70.9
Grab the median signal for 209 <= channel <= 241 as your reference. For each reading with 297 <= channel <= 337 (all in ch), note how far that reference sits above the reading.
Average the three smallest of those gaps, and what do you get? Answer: -15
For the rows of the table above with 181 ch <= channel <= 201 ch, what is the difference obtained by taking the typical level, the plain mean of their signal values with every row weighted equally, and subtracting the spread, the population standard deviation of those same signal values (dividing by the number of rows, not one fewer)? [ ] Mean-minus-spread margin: 190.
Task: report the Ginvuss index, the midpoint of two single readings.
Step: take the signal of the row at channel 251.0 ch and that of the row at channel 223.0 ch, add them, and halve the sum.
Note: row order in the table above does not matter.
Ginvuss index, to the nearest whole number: 196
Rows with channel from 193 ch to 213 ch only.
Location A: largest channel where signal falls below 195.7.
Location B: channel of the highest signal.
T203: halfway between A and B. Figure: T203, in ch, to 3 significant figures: 201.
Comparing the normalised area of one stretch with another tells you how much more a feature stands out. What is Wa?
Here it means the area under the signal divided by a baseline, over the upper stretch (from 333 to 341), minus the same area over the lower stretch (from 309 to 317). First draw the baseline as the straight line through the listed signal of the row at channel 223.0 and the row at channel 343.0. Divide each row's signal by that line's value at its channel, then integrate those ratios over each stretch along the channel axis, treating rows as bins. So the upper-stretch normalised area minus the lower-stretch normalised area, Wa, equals 0.1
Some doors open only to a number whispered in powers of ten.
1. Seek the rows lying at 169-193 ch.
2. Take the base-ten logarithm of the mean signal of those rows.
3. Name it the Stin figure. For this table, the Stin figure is 2.29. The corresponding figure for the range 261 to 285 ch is 2.29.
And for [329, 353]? 2.29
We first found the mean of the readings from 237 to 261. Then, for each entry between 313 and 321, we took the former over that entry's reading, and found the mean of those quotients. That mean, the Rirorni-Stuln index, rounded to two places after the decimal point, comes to 0.97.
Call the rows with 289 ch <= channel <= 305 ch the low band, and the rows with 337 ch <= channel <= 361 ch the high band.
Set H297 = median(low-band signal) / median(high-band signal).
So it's 1.03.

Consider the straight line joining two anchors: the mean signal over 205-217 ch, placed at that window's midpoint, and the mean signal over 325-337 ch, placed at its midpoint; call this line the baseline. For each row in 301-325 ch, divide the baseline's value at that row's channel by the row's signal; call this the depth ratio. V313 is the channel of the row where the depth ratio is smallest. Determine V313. 303.0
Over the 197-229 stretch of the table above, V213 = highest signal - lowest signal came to 17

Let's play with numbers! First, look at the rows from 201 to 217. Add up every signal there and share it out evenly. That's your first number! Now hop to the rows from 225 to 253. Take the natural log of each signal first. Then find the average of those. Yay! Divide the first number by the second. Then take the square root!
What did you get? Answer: 6.09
